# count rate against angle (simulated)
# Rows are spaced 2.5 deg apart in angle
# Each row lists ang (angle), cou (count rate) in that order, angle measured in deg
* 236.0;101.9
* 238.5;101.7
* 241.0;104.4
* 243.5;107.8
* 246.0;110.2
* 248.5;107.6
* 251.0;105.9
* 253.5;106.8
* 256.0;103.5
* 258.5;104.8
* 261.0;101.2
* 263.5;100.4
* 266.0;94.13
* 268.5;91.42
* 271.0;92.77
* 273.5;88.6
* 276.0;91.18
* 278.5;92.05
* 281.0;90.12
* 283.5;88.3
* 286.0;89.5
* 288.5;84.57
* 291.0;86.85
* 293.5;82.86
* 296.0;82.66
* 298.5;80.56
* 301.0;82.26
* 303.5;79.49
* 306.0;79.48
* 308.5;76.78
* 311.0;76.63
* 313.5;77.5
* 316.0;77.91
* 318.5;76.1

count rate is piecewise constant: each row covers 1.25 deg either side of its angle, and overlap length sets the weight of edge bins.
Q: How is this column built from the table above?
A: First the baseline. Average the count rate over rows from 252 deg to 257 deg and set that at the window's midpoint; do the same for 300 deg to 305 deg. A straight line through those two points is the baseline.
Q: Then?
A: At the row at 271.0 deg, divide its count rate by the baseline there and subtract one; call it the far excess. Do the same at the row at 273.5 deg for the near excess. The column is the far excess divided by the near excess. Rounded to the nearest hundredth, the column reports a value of 0.58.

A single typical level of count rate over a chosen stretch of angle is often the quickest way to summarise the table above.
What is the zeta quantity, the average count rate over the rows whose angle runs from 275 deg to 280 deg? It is 92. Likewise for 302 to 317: 78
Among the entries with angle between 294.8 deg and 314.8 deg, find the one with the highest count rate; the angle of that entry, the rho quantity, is 296.0 deg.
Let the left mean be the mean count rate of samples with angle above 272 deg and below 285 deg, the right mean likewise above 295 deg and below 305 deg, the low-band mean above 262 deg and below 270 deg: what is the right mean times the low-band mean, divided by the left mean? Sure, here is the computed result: 86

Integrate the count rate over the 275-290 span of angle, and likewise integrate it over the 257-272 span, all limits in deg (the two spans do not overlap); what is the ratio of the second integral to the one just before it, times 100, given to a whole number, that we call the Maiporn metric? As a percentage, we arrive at 109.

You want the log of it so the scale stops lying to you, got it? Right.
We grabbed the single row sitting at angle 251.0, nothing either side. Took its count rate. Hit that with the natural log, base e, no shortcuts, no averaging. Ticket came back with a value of 4.66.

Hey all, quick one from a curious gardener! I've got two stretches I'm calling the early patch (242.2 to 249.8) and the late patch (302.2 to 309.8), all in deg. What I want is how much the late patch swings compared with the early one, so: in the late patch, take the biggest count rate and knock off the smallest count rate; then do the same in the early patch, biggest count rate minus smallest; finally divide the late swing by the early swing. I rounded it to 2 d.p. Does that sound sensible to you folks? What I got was 1.04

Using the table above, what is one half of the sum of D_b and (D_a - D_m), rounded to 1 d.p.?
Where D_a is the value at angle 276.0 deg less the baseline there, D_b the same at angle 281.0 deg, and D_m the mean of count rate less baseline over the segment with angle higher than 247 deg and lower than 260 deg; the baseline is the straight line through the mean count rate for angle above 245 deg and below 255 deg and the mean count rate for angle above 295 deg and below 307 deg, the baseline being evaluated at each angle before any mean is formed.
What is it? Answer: -2.0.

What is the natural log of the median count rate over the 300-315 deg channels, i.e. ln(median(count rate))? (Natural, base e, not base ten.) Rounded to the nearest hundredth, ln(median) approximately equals 4.36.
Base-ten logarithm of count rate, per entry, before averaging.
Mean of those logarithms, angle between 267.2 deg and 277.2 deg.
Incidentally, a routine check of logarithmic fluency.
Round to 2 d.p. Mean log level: 1.96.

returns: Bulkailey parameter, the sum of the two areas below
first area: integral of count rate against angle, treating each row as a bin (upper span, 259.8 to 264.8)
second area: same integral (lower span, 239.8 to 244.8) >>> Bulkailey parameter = 1034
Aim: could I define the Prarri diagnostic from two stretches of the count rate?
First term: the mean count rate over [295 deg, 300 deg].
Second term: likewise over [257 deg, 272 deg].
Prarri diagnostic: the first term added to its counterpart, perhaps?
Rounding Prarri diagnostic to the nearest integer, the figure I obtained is 179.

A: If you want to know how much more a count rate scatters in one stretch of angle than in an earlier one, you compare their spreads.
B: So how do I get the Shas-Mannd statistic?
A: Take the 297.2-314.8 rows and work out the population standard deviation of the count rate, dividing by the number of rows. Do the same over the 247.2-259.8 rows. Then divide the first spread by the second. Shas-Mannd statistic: 1.3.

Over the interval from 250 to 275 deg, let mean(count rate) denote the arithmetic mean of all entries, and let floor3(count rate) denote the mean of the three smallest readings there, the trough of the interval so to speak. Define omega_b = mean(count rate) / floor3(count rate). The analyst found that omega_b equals 1.09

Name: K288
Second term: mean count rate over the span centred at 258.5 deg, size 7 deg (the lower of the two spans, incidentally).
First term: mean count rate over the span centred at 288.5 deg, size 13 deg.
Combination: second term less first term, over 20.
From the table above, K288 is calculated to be 0.84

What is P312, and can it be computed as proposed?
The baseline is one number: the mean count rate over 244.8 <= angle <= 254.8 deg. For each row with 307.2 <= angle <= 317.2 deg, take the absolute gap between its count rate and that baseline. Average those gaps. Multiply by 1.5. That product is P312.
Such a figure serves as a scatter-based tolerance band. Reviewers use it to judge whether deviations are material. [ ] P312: 46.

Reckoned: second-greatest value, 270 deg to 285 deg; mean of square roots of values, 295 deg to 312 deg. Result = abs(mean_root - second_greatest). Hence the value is 83.1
